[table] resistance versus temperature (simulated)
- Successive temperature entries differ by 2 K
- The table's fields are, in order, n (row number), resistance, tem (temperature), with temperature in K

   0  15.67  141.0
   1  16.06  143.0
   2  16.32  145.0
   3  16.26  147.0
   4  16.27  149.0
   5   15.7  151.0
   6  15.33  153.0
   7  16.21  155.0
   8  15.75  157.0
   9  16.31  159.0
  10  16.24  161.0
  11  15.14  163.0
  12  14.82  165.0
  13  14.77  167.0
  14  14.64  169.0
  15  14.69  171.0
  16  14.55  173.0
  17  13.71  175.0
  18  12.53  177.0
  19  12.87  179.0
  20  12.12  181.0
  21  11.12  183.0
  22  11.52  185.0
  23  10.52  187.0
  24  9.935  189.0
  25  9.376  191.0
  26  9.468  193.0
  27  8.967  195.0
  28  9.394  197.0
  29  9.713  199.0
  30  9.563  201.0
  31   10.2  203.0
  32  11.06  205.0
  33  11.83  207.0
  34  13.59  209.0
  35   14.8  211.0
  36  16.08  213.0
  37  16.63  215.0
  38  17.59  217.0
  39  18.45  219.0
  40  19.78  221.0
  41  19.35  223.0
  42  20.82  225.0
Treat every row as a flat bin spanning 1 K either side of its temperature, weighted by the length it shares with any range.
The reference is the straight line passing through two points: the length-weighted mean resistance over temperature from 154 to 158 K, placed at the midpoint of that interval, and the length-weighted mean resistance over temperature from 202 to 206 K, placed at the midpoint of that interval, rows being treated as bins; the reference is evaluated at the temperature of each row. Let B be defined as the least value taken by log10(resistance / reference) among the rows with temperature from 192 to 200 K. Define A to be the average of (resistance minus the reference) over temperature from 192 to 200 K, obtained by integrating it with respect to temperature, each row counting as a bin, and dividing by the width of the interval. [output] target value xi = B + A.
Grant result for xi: -2.2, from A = -2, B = -0.11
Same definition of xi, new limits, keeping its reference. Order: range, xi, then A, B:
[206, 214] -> 4.2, 4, 0.06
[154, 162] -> 0.4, 0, 0.00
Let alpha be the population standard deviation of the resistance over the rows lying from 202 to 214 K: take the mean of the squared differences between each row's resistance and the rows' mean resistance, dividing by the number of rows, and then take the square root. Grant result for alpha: 2.1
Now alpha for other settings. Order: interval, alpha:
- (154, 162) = 0.2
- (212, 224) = 1.3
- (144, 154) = 0.4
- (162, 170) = 0.2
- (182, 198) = 0.9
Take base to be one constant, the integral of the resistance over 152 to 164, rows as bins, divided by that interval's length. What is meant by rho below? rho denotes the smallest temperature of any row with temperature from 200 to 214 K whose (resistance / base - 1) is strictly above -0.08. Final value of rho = 211.0 K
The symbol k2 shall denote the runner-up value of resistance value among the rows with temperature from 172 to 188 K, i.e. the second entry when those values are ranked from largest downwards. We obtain 13.71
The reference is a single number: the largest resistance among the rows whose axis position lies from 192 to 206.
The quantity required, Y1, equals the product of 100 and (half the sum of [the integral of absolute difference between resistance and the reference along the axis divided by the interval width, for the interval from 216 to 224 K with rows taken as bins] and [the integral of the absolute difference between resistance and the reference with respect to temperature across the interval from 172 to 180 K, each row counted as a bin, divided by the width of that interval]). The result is 504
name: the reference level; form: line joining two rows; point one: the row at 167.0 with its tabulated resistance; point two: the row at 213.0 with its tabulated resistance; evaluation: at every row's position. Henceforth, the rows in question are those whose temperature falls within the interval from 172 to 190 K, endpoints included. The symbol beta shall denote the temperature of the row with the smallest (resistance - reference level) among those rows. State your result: 189.0 K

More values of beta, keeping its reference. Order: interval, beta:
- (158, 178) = 177.0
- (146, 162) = 153.0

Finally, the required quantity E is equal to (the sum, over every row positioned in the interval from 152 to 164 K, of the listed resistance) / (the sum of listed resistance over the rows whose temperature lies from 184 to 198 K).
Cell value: 1.4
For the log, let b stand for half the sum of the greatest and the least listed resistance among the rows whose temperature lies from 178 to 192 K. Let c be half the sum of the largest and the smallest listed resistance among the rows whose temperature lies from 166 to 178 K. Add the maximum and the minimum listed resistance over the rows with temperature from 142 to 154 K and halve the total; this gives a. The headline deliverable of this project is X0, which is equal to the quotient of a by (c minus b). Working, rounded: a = 15.8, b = 11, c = 14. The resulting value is 6.3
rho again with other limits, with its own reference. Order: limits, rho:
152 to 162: 153.0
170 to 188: 171.0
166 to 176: 167.0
